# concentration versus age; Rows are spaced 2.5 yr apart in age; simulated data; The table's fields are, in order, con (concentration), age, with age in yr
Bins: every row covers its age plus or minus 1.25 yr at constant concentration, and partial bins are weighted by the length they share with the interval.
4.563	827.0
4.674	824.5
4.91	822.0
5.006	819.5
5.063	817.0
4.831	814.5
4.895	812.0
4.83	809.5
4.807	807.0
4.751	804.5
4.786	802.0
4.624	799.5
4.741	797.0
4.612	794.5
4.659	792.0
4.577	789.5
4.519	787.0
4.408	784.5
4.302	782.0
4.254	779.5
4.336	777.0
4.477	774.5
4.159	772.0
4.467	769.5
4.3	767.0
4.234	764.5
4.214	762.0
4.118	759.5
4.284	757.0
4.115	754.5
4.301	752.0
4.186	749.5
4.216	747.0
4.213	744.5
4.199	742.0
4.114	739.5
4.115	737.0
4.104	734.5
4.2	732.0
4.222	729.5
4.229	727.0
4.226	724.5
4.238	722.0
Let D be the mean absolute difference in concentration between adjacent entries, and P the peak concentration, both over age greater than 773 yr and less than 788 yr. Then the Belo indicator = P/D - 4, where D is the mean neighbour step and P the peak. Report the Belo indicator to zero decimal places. 42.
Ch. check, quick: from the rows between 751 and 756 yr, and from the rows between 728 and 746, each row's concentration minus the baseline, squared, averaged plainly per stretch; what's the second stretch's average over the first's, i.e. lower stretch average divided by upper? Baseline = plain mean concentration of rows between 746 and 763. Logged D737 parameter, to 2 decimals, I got 0.44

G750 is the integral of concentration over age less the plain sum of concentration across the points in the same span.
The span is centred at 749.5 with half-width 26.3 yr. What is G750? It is 133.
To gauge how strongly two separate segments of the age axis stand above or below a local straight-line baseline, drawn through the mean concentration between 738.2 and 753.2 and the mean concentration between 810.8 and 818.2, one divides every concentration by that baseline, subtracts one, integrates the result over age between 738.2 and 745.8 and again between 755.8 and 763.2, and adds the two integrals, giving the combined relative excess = -0.23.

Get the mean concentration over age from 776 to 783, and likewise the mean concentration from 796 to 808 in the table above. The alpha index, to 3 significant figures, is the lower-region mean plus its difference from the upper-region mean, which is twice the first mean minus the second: 3.85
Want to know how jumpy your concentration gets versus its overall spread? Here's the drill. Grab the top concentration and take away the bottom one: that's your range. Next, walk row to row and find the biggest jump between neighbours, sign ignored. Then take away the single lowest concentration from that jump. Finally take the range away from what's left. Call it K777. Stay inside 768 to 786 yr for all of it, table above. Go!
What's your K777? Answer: -4.2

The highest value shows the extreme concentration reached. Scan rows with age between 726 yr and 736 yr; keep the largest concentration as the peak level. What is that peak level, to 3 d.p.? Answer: 4.229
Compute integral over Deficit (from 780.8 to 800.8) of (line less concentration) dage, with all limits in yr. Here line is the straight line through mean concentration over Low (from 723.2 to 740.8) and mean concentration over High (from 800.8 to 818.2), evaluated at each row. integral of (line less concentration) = 2.6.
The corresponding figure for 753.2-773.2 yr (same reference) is 4.2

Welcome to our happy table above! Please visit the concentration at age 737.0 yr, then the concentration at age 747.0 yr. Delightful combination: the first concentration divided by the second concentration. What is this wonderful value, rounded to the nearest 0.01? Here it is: 0.98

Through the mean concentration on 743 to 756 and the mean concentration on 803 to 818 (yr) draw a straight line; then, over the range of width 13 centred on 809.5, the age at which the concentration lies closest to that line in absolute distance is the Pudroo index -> 807.0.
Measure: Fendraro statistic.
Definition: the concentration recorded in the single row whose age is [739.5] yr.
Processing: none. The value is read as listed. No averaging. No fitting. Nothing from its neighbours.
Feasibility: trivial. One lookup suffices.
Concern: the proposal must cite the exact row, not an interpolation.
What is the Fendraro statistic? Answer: 4.114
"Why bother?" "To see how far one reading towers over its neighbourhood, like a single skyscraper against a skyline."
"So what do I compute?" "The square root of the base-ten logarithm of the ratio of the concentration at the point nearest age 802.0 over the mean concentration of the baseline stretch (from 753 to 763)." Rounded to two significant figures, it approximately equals 0.24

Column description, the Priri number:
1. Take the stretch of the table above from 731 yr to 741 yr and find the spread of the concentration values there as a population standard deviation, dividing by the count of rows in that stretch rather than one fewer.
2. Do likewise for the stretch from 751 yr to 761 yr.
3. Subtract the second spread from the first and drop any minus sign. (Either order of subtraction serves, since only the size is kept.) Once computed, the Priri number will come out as 0.05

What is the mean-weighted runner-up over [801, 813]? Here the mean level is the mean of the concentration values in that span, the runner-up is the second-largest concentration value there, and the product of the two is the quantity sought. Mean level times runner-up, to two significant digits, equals 23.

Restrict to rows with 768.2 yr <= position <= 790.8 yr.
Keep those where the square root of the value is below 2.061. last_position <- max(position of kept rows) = 772.0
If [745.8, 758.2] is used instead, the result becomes 754.5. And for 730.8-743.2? 742.0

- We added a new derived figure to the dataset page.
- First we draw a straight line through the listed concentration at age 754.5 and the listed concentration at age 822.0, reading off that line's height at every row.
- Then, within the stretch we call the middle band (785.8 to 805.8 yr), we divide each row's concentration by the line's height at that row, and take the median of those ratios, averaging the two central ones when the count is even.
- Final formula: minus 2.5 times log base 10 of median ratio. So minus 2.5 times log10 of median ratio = -0.011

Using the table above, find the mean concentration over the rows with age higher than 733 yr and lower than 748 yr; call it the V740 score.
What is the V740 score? 4.16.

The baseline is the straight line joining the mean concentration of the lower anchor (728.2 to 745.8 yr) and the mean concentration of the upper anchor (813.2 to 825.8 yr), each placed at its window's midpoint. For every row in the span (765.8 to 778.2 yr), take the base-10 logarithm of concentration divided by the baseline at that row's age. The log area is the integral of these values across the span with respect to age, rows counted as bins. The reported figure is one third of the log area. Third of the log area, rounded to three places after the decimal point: -0.053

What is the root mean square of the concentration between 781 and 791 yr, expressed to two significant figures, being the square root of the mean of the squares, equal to 4.5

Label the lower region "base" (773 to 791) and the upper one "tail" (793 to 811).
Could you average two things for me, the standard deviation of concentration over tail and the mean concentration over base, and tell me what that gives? 2.25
